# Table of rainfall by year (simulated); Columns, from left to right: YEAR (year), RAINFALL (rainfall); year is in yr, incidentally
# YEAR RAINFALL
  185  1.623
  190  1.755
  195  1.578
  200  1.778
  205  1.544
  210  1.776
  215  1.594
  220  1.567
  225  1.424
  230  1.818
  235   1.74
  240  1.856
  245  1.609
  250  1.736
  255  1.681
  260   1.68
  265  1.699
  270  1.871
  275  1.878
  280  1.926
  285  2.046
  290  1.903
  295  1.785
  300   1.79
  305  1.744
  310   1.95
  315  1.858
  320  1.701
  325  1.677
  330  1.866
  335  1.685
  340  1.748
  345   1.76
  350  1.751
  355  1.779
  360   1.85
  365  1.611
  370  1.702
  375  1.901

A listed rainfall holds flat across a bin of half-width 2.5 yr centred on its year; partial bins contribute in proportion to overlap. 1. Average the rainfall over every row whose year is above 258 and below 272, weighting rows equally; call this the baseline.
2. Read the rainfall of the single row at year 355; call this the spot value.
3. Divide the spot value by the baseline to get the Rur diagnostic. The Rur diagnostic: 1.02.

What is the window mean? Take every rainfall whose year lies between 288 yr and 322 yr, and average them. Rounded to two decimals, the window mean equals 1.82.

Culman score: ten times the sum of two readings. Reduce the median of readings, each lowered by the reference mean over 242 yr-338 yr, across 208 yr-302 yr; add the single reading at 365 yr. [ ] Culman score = 15.9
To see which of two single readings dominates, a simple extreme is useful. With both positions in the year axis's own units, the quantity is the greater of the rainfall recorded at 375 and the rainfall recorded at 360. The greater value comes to 1.90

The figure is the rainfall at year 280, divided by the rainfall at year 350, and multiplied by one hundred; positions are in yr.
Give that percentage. 110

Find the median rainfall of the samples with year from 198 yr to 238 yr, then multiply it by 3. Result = 5.00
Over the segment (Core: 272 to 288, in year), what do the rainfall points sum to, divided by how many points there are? 1.95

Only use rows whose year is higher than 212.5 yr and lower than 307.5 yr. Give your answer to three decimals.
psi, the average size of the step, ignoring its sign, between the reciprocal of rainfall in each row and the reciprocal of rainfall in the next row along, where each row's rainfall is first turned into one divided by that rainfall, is 0.035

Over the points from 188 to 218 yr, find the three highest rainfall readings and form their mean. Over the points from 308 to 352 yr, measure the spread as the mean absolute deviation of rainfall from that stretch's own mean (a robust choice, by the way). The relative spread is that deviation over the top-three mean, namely 0.043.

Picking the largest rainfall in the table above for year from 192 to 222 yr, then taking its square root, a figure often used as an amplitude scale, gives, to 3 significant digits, 1.33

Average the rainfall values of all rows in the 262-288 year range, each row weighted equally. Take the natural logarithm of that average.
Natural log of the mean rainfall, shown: 0.63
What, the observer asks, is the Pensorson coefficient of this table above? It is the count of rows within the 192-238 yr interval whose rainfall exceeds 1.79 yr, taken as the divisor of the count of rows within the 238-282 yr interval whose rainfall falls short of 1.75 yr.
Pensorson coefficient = 5.00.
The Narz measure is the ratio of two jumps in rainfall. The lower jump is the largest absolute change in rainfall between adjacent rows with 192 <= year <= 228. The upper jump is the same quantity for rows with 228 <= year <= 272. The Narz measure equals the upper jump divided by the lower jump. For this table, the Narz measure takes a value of 1.1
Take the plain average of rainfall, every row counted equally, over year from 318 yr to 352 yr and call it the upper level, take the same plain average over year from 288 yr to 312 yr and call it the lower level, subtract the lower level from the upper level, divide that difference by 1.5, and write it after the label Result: -0.06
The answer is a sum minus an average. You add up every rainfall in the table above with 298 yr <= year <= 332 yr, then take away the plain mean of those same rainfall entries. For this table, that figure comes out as 11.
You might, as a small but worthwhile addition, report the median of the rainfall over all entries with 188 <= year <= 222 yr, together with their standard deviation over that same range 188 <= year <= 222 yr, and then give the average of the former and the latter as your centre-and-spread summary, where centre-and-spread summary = 0.85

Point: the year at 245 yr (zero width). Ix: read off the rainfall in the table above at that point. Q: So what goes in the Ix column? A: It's 1.609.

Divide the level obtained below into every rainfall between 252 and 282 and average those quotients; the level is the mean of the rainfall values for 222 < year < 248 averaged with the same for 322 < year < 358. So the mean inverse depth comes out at 0.97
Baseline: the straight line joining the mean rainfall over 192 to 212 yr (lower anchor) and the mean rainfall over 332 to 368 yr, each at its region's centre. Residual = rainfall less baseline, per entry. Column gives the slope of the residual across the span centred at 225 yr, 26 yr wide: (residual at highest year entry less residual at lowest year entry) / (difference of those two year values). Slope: 0.007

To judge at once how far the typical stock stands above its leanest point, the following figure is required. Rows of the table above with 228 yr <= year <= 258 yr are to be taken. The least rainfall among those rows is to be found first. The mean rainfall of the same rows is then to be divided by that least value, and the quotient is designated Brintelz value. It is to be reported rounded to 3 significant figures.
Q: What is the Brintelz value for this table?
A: 1.08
